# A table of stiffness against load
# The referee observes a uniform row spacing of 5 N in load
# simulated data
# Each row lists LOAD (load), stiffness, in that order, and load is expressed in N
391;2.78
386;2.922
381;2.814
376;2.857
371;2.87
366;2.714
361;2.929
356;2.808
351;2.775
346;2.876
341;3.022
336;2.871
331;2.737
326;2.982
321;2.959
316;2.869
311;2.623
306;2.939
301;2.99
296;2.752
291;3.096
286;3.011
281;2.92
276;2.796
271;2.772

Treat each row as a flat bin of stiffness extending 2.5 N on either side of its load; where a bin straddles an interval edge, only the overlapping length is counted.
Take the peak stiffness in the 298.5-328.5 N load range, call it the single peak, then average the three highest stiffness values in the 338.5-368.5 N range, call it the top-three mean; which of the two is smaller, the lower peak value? 2.94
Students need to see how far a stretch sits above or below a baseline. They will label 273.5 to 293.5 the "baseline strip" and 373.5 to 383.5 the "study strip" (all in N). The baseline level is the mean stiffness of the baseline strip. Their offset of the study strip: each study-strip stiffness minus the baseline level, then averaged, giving -0.12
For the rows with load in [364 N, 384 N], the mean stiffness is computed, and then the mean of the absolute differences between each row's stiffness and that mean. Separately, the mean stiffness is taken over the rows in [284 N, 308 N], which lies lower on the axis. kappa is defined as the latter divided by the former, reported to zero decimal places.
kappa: 59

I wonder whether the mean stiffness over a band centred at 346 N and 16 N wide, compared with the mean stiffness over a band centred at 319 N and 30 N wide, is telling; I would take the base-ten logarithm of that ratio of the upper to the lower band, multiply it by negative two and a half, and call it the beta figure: -0.01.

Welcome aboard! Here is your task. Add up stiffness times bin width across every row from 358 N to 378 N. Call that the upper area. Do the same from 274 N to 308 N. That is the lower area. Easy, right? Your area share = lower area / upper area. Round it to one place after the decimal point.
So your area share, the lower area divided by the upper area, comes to 1.8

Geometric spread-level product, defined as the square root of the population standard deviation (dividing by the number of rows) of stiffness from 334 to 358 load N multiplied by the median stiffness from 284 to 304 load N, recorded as 0.505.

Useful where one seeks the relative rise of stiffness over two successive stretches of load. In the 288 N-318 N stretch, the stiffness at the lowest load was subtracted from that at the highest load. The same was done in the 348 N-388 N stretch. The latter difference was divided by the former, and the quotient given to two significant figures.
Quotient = -0.65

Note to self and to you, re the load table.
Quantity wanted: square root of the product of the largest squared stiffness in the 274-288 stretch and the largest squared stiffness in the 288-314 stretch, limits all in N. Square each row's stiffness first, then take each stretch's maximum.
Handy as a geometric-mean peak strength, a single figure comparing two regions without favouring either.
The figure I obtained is 9.3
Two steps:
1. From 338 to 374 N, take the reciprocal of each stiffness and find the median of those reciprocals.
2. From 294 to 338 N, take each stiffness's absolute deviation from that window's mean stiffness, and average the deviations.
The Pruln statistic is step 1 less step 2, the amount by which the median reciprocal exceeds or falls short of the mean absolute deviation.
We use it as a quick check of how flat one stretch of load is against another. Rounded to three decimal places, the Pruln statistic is 0.246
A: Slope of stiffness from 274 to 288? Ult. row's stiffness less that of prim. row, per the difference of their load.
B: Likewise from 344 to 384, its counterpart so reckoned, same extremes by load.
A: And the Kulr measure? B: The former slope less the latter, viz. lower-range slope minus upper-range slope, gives 0.023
